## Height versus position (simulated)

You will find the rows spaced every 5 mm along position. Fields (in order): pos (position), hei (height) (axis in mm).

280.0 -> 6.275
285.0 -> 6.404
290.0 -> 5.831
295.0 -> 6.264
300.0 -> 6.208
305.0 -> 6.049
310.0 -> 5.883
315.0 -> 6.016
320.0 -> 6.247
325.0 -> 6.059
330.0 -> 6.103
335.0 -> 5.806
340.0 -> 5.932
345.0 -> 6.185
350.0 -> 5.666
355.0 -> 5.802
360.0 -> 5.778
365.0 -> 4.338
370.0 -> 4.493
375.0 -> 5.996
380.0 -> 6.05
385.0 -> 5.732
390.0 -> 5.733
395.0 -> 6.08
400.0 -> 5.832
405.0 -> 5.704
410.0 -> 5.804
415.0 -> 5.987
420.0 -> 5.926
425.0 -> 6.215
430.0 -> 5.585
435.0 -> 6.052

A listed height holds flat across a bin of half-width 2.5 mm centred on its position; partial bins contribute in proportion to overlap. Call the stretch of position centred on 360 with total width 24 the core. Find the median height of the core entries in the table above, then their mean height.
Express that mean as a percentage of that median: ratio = 92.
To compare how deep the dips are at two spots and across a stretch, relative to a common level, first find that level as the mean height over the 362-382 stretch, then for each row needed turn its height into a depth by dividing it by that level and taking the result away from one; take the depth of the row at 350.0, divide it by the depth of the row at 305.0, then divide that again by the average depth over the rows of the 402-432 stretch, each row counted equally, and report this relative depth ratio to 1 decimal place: -4.3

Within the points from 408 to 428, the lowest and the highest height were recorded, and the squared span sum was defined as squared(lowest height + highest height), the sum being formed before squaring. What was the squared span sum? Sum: 144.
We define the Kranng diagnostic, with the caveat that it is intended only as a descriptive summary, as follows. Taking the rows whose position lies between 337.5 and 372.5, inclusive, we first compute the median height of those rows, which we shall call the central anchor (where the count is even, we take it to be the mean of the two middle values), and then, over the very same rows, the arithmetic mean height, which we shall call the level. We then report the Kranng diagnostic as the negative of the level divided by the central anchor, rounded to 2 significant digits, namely -0.94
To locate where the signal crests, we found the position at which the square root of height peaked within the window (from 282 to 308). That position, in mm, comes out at 285.0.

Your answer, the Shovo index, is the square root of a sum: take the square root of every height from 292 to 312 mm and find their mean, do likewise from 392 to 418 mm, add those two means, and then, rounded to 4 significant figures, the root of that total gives 2.212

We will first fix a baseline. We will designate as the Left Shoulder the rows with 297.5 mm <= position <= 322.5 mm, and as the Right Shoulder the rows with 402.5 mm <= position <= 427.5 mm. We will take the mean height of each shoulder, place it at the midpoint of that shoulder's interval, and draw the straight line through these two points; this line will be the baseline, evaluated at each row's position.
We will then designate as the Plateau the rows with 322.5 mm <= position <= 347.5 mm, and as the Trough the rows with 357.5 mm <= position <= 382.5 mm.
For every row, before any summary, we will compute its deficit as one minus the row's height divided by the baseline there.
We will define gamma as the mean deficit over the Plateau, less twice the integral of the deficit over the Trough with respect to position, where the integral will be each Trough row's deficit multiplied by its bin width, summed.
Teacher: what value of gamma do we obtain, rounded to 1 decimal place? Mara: -5.5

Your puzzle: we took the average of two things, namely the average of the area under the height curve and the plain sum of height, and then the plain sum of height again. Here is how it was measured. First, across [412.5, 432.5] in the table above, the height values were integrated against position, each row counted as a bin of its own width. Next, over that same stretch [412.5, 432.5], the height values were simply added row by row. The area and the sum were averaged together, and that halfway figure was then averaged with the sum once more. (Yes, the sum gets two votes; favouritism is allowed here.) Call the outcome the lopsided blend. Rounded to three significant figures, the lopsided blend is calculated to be 47.4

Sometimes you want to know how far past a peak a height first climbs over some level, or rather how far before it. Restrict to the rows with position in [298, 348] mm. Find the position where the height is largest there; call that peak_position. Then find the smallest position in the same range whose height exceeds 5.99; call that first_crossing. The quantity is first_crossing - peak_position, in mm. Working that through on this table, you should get -20 mm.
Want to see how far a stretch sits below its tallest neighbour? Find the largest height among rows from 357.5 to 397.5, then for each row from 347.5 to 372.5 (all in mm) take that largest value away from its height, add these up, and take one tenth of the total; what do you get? -0.43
